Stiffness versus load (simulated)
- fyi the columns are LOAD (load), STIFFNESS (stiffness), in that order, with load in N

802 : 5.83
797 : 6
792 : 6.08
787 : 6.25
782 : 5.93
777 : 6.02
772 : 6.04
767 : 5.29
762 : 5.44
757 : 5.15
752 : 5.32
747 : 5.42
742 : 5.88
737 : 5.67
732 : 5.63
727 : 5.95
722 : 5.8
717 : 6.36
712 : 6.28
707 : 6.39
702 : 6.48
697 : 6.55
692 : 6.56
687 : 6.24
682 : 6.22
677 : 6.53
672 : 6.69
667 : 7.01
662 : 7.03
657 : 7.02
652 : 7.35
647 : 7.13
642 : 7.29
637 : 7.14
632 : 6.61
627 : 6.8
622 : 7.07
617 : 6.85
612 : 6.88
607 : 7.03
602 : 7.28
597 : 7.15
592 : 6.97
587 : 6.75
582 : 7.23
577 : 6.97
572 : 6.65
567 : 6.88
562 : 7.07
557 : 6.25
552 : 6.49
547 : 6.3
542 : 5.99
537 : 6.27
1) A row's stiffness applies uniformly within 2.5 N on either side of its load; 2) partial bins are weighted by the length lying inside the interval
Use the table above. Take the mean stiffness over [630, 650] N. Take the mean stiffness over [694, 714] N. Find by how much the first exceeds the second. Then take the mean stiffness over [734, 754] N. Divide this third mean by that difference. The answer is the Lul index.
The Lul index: 9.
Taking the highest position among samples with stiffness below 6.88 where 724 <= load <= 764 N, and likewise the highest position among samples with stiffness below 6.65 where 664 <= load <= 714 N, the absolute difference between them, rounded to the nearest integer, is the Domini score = 50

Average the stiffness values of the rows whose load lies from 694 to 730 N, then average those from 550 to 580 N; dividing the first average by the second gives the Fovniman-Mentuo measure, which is 0.93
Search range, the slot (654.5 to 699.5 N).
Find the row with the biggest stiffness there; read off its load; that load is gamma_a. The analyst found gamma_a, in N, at 662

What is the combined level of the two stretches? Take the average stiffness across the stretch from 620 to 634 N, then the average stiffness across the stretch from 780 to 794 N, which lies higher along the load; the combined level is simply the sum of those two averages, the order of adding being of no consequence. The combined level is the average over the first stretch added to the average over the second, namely 12.9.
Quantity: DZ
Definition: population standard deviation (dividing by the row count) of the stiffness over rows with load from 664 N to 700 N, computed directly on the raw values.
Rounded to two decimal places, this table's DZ 0.25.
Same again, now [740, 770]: 0.23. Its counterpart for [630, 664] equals 0.22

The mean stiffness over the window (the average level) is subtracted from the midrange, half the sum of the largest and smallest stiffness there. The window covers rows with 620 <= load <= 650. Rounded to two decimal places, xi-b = -0.06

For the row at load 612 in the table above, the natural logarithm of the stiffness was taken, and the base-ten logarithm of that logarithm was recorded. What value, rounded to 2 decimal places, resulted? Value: 0.29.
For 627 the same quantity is 0.28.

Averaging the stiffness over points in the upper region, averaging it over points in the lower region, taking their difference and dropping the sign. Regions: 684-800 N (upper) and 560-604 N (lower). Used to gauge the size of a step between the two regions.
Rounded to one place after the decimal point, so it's 1.0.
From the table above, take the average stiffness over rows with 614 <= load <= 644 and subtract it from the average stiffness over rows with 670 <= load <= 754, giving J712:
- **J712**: -0.84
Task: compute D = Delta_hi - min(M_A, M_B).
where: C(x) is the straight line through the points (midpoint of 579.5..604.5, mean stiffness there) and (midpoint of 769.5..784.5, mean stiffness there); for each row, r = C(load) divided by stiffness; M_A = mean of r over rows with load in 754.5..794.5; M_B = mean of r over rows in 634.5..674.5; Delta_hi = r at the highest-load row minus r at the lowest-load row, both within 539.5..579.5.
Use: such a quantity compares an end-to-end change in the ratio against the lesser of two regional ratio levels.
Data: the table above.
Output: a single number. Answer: -1.15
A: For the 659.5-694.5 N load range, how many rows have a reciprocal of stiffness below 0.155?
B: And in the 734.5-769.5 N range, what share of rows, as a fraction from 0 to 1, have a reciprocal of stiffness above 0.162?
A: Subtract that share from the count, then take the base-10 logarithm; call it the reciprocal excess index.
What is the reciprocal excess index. 0.60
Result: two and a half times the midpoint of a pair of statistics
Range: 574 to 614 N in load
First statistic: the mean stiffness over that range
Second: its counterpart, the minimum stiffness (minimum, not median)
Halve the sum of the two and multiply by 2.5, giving 17.2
